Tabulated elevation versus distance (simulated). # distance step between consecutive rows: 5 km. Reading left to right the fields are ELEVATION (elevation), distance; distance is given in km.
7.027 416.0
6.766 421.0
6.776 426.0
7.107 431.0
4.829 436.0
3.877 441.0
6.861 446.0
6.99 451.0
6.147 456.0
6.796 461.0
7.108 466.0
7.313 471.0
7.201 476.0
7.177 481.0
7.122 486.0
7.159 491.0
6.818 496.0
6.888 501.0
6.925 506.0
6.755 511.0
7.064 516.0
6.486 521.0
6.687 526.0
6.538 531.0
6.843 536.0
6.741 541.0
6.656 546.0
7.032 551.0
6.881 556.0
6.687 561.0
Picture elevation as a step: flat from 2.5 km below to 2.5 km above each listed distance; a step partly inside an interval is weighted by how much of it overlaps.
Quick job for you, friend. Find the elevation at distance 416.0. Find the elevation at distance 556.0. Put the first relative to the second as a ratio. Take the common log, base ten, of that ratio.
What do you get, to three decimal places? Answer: 0.009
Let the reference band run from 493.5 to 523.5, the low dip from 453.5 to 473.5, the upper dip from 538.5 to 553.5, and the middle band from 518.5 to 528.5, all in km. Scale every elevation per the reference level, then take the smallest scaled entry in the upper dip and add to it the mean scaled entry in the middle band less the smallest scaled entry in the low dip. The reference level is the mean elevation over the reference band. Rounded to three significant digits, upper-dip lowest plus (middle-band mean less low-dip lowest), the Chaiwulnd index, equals 1.04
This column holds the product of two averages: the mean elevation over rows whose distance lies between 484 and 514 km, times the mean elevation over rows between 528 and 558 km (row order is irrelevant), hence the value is 47.1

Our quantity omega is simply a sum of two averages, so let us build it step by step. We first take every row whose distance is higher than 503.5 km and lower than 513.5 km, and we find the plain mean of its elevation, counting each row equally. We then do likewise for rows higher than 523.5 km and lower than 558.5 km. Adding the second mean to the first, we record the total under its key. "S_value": 13.6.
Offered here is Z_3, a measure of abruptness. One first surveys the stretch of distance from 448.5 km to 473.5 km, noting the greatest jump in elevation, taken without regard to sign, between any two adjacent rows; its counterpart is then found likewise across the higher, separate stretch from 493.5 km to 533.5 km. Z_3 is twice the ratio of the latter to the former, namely 1.4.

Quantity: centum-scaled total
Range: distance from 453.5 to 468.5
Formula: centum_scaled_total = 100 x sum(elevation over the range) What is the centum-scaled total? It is 2005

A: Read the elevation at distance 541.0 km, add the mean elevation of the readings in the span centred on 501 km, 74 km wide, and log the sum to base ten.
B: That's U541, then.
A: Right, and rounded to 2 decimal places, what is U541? 1.14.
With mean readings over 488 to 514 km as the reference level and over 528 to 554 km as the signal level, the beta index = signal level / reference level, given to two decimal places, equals 0.98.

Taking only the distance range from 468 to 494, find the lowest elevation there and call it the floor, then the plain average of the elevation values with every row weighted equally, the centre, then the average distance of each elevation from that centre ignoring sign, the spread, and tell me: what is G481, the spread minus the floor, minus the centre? -14.3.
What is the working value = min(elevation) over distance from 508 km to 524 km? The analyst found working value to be 6.486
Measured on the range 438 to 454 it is 3.877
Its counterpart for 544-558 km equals 6.656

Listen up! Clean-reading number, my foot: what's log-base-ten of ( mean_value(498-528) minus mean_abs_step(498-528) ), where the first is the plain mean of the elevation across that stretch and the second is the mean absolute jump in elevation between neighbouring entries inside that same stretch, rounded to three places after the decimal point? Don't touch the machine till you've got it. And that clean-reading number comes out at 0.816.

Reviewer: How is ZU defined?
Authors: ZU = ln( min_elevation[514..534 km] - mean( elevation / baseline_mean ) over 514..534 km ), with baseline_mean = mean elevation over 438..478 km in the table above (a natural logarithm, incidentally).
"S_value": 1.70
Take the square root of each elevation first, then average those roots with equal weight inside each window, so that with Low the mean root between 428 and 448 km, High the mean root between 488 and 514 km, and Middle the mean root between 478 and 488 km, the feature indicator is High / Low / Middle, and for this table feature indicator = 0.416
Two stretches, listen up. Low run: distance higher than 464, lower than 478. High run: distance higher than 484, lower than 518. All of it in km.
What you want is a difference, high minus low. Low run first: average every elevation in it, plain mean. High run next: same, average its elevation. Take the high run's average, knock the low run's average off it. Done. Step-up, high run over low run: -0.25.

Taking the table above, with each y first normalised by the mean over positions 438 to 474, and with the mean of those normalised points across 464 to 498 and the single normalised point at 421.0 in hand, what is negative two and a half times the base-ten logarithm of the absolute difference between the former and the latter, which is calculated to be 3.1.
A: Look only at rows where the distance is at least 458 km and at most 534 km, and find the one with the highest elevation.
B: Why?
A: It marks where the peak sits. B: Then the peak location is 471.0 km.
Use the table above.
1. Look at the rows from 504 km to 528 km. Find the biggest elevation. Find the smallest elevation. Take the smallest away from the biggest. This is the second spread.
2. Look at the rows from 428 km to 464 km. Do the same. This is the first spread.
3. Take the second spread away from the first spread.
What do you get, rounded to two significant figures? 2.7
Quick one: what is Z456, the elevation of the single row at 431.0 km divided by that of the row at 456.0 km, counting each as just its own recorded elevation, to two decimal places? 1.16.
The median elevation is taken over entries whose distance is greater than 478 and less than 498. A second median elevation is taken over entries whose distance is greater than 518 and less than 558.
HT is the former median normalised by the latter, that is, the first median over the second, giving 1.06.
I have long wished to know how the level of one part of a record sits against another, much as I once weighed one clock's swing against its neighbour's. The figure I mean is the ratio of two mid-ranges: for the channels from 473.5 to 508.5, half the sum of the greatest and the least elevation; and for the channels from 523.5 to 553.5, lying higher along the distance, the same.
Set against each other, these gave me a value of 1.03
